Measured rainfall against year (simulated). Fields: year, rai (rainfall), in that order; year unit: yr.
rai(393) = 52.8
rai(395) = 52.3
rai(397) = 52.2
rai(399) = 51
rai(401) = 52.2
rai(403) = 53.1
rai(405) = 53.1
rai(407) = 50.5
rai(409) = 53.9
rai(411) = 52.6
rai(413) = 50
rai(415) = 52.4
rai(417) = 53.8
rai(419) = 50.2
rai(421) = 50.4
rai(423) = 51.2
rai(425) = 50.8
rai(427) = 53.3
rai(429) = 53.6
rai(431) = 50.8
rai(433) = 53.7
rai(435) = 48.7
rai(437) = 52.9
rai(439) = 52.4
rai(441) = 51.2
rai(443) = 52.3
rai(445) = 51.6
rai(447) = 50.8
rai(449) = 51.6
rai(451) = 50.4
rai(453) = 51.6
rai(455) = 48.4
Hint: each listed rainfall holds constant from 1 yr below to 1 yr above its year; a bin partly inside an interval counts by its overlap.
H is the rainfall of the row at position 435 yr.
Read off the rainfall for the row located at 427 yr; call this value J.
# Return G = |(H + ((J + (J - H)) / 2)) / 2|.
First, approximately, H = 48.7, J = 53.3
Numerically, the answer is 38.8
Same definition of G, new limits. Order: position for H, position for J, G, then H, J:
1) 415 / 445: 38.9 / 52.4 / 51.6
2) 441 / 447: 38.2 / 51.2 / 50.8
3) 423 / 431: 38.2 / 51.2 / 50.8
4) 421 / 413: 37.6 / 50.4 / 50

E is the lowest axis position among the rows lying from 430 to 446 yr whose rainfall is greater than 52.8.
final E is 433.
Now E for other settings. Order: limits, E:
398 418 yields 403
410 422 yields 417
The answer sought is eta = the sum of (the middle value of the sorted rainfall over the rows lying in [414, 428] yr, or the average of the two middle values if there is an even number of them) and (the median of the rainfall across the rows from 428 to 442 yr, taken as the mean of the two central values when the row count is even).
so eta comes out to 104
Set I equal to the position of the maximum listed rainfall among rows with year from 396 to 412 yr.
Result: 409 yr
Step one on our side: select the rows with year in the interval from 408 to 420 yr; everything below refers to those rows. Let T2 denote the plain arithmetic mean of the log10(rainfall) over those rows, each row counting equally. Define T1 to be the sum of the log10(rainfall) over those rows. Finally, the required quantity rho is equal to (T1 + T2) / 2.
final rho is 6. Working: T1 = 10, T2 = 1.72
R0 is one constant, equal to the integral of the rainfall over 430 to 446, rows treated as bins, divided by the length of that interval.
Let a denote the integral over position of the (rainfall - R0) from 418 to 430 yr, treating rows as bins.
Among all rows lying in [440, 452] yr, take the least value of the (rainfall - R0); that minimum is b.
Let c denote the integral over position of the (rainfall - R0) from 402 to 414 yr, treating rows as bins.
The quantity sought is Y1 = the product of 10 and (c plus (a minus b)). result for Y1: 59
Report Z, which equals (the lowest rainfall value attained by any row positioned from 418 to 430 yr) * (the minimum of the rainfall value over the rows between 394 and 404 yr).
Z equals 2560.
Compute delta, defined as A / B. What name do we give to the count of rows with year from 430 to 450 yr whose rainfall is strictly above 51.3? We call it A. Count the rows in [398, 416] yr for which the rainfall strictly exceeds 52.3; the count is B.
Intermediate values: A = 6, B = 5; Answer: 1.2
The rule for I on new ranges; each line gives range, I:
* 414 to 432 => 417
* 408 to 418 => 409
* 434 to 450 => 437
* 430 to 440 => 433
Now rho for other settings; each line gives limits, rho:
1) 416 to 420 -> 3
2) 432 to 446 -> 7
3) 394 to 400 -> 3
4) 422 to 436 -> 7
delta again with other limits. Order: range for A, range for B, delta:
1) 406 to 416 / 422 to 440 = 0.6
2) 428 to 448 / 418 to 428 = 6.0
